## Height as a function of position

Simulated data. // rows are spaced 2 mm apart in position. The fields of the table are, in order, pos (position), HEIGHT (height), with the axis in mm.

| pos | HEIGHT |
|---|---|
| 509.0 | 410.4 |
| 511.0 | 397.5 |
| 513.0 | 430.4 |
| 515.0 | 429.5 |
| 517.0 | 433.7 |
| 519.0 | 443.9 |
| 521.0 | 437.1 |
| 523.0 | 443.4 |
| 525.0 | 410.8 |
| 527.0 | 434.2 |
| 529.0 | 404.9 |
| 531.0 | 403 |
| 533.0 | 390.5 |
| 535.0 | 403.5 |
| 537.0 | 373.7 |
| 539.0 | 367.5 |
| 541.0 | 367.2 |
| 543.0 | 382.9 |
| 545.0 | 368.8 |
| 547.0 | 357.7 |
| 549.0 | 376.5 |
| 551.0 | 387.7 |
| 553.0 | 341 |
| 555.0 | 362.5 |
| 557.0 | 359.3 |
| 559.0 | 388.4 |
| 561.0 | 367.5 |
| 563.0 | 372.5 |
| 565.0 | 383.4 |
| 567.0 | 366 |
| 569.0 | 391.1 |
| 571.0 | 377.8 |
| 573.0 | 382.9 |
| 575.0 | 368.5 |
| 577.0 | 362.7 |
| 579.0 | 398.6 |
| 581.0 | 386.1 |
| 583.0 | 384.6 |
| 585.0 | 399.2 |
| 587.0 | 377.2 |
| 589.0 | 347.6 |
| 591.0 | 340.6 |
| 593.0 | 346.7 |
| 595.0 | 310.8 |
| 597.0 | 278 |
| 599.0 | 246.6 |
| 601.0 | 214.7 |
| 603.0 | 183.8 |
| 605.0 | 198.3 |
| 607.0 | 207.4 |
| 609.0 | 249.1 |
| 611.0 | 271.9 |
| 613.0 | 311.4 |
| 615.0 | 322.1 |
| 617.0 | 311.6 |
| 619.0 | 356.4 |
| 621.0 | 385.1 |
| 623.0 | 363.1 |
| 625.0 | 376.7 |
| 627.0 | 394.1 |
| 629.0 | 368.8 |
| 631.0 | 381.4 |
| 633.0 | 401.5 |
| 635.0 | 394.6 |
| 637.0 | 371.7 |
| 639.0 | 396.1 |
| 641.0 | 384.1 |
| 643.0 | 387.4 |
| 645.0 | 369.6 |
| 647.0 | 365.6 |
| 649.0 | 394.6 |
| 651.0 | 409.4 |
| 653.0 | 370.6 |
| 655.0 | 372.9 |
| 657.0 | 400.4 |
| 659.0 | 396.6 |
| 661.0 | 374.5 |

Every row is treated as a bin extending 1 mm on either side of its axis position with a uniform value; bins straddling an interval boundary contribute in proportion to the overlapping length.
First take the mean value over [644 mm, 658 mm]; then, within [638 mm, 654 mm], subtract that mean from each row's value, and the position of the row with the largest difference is 651.0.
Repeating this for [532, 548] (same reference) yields 535.0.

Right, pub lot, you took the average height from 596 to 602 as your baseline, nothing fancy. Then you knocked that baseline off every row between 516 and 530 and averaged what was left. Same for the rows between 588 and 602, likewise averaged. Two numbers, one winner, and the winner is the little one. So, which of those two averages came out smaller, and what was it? 51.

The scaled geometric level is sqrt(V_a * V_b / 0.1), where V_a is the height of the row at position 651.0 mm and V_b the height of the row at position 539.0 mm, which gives 1227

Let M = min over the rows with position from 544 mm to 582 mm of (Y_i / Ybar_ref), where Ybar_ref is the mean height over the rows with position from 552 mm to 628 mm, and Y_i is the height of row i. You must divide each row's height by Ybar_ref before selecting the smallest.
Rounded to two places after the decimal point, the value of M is 1.01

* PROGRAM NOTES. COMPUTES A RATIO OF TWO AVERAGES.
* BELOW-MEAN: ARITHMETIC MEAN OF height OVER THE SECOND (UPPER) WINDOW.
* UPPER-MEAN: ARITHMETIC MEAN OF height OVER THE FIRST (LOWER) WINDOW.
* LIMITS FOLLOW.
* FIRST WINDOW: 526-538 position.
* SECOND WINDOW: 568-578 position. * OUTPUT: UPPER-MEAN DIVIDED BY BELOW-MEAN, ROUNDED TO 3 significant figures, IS 1.07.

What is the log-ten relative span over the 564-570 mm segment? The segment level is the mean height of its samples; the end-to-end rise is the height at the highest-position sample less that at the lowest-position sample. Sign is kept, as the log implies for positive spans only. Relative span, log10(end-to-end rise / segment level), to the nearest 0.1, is -1.7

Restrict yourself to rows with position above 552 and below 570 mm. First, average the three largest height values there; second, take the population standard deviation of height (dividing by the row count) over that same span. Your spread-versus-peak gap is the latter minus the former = -373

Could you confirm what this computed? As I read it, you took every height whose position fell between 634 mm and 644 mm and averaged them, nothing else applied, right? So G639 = 387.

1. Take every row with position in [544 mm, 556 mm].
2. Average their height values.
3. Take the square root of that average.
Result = 19.1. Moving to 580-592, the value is 19.3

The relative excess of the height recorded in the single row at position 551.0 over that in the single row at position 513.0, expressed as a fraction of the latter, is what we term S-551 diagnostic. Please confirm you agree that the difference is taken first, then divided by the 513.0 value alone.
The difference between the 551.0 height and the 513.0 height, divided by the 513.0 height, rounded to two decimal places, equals -0.10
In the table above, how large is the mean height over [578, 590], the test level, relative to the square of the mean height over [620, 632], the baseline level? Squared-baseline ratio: 0.0027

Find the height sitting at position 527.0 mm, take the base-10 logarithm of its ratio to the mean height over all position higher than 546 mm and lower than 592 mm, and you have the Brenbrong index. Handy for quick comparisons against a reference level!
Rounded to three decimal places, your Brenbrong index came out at 0.066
